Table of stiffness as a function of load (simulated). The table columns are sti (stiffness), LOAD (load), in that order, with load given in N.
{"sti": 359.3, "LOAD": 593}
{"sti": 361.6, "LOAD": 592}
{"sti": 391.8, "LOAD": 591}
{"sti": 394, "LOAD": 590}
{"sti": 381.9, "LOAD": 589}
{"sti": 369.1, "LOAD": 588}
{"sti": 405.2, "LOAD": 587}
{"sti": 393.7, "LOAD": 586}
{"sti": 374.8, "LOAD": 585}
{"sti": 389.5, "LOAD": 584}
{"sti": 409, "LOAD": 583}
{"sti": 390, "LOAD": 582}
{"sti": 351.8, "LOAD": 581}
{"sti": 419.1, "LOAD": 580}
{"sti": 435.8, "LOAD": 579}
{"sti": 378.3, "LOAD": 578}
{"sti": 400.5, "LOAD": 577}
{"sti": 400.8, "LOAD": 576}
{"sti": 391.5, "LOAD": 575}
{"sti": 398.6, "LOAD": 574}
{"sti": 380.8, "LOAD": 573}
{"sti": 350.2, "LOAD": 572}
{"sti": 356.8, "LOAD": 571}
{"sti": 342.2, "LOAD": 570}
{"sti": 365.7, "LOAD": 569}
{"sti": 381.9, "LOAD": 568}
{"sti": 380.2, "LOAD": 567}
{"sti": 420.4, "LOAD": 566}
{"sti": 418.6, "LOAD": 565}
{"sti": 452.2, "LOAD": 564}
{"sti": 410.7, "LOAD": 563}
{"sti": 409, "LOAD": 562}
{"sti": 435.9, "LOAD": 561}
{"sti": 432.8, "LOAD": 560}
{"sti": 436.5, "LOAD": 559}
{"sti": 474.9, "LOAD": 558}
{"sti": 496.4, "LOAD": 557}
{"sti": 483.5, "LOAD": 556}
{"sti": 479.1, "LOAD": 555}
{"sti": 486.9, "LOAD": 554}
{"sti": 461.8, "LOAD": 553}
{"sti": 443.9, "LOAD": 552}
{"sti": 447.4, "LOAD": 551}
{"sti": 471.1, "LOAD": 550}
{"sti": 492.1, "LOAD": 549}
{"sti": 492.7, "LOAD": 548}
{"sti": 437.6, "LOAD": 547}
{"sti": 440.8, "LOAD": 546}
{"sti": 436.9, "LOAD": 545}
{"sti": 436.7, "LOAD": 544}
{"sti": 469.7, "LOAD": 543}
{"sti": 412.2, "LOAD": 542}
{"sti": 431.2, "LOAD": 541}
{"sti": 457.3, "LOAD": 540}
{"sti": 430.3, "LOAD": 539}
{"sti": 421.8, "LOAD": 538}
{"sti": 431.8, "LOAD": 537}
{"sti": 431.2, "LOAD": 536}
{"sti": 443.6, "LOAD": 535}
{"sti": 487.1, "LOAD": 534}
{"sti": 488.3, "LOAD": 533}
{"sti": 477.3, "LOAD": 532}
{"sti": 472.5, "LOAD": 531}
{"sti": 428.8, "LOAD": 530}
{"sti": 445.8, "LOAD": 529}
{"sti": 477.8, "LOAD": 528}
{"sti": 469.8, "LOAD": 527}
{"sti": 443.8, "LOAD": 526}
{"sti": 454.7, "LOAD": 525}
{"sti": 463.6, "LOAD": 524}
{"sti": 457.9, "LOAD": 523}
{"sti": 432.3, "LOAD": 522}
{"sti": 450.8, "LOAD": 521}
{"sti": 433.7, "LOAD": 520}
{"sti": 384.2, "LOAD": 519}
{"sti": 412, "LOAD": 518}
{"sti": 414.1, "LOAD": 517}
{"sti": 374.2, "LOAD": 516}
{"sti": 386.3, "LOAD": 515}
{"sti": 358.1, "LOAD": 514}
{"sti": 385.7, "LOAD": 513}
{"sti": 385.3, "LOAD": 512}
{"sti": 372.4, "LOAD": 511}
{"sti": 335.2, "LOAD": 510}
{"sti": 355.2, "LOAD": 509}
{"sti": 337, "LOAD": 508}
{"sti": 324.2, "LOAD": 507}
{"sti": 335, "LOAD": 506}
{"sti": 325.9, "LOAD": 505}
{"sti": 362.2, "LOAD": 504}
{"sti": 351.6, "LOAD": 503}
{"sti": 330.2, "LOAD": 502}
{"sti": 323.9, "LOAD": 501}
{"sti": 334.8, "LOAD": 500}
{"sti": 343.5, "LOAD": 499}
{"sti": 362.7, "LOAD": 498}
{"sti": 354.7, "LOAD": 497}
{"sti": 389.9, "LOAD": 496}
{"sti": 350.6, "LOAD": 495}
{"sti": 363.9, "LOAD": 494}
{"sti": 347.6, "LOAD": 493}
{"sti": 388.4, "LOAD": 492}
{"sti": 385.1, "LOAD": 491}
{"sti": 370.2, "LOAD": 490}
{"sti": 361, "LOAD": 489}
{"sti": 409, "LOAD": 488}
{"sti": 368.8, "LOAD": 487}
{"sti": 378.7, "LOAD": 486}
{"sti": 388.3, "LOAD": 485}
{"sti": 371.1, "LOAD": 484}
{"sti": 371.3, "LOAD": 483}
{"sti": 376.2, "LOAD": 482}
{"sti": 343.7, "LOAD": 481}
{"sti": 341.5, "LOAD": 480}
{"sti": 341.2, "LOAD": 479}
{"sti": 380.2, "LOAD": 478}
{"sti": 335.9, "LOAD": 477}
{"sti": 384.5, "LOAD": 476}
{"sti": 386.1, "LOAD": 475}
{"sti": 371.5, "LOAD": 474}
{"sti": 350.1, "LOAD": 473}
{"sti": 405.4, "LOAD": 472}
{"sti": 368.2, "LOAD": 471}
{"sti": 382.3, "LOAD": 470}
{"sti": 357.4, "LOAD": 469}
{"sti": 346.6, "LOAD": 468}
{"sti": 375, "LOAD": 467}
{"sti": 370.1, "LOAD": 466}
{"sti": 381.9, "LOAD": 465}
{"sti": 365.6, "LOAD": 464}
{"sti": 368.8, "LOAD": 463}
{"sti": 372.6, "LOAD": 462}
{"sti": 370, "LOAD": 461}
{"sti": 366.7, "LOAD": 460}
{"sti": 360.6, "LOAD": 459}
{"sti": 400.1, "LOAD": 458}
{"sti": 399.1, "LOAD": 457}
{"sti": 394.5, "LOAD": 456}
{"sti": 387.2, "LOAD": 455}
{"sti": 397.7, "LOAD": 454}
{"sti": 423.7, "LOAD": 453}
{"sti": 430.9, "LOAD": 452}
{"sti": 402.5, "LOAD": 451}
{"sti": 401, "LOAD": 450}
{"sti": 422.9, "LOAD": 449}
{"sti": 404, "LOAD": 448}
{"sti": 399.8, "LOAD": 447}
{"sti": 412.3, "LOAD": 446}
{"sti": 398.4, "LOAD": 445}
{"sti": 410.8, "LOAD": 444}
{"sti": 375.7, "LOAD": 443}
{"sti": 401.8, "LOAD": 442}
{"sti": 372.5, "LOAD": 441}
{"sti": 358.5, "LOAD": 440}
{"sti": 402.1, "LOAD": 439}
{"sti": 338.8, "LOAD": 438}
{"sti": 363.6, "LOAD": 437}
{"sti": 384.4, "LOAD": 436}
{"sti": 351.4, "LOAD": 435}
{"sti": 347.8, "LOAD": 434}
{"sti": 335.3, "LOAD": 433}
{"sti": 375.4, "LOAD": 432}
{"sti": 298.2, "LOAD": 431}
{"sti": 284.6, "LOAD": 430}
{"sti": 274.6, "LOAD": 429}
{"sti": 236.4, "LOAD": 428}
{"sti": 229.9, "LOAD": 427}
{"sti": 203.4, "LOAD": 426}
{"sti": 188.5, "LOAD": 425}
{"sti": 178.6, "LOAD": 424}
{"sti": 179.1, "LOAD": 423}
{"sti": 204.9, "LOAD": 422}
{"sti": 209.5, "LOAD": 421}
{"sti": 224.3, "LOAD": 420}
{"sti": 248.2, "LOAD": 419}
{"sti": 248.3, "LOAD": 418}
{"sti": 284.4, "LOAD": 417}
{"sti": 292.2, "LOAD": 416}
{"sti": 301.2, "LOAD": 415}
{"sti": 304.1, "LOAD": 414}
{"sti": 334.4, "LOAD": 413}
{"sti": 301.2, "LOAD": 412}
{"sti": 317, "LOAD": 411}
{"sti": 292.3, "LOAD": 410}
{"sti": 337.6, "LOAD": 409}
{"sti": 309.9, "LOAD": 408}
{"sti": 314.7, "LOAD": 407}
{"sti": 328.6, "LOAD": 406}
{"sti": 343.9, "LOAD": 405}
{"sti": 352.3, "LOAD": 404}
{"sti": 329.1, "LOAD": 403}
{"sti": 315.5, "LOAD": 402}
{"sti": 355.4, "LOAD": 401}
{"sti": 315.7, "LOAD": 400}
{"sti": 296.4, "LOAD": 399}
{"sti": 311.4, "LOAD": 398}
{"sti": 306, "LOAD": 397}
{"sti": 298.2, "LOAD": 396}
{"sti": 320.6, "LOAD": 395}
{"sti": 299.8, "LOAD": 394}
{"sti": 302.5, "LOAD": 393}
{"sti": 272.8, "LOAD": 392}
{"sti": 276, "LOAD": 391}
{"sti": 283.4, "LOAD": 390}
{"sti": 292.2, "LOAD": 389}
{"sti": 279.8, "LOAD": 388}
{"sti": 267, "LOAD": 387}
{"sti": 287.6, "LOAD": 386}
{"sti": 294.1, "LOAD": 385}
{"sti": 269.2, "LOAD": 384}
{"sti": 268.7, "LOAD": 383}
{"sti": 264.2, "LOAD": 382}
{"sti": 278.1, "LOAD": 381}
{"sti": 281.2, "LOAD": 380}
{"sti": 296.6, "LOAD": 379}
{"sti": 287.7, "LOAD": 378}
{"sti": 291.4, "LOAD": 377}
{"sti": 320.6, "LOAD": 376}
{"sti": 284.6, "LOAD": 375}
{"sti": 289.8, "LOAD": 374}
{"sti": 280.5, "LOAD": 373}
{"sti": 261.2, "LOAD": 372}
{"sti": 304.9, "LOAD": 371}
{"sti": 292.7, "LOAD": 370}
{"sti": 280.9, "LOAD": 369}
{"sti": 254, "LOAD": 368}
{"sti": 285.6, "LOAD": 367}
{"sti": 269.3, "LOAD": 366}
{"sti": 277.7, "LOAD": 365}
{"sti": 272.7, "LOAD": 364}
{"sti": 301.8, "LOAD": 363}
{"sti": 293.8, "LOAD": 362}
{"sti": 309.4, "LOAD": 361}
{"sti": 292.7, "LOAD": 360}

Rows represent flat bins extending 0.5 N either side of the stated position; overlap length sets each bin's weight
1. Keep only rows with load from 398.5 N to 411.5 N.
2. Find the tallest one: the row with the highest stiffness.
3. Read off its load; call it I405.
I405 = 401 N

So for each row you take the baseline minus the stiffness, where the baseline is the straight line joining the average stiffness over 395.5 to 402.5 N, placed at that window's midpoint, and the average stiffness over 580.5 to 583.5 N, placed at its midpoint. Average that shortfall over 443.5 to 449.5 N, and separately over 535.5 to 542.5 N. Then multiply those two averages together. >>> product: 4825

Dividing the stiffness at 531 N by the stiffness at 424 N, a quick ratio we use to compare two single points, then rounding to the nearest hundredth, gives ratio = 2.65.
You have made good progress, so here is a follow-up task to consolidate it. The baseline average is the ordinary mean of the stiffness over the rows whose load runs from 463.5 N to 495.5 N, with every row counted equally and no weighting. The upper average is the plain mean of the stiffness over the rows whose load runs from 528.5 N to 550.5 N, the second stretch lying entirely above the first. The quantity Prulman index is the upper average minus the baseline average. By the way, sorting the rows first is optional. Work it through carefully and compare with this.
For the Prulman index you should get 82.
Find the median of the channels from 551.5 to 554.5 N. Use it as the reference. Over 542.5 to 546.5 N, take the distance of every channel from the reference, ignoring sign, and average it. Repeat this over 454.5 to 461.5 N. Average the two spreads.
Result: 49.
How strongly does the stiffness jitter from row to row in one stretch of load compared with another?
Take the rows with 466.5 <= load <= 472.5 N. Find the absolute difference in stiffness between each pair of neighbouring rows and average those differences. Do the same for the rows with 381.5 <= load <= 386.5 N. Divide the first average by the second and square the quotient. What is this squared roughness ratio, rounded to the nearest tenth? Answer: 6.4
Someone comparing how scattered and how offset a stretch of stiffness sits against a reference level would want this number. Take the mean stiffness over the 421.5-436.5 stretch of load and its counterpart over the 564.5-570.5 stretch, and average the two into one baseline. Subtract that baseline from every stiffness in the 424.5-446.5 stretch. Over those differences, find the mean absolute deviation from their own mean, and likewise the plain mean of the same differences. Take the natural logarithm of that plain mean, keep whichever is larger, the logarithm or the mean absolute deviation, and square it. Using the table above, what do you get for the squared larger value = 3190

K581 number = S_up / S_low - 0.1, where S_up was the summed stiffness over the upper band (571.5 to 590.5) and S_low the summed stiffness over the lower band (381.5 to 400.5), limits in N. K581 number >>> 1.25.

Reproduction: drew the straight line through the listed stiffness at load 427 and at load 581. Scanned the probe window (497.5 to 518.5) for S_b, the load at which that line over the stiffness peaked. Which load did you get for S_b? 507 N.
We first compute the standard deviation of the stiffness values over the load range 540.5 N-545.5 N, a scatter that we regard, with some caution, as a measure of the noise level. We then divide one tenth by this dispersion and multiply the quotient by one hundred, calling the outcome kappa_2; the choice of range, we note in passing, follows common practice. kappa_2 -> 0.5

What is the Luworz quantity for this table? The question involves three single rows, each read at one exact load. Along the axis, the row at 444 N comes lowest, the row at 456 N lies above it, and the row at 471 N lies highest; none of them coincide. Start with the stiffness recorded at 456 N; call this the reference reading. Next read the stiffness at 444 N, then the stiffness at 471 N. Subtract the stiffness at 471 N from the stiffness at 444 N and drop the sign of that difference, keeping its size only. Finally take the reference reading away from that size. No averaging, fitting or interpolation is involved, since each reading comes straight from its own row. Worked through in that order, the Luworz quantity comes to -352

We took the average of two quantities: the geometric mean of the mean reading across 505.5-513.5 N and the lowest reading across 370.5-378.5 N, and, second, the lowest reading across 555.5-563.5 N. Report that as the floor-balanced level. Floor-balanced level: 356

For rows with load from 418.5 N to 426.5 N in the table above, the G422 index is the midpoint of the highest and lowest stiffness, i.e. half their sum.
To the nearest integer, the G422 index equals 213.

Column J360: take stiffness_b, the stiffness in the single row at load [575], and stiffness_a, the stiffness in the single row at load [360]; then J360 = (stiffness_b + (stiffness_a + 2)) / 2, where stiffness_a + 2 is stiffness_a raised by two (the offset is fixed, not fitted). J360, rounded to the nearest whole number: 343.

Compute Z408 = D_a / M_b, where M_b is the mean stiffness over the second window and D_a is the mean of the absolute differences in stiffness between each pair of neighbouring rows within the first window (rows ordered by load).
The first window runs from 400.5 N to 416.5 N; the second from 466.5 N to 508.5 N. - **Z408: 0.057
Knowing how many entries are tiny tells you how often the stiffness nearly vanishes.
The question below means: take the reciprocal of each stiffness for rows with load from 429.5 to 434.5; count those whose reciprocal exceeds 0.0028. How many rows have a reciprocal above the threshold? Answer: 4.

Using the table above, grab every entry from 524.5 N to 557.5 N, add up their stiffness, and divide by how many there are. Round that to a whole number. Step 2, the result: 457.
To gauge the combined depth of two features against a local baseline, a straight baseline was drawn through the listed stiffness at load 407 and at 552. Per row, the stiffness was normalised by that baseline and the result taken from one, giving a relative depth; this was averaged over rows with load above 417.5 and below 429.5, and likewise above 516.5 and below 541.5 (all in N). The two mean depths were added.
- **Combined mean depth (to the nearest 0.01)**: 0.28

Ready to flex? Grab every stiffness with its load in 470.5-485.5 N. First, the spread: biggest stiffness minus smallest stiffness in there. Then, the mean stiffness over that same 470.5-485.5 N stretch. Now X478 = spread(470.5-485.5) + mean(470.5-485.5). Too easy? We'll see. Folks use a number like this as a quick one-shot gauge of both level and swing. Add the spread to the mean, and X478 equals 437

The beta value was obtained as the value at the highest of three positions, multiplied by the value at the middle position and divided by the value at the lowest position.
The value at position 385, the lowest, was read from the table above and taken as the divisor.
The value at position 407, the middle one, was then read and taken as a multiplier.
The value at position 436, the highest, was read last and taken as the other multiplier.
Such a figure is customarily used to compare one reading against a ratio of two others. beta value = 411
